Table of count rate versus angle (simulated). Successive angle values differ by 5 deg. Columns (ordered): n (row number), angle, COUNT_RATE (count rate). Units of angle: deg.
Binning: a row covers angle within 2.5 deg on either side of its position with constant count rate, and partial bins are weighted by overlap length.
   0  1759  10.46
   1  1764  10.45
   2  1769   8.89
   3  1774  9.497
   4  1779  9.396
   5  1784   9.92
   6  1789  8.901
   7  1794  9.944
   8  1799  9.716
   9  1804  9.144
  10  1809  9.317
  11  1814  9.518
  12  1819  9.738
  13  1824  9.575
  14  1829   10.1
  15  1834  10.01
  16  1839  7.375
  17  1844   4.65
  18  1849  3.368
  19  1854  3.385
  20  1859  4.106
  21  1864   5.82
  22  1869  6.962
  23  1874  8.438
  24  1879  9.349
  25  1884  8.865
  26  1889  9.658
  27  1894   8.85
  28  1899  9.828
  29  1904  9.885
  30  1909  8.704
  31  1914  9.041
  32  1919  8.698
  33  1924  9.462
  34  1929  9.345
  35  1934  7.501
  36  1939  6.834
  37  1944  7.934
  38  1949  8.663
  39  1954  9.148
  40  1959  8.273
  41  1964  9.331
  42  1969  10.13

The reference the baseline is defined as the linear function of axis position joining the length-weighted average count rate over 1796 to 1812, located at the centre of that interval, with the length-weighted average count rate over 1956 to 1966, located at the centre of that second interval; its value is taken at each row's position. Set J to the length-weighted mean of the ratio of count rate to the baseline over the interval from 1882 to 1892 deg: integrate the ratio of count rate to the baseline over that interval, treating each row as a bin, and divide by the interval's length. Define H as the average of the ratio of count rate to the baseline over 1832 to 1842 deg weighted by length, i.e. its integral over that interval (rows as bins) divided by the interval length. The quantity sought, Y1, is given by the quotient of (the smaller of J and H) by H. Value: 1.00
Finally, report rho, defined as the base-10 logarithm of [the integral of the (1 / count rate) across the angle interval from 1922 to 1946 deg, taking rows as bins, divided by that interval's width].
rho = -0.91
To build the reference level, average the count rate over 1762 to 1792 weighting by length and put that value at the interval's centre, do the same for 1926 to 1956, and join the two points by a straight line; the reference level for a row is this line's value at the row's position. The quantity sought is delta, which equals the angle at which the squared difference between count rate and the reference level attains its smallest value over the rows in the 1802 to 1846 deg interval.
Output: 1809 deg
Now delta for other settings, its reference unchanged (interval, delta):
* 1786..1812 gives 1809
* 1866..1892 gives 1884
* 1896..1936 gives 1909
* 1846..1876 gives 1874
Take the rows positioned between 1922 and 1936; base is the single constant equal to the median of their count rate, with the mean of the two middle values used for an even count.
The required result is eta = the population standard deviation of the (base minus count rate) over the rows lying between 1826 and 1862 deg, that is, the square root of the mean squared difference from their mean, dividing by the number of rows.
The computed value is 2.8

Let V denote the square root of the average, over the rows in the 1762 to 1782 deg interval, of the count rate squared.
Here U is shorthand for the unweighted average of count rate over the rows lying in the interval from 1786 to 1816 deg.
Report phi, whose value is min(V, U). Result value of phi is 9.4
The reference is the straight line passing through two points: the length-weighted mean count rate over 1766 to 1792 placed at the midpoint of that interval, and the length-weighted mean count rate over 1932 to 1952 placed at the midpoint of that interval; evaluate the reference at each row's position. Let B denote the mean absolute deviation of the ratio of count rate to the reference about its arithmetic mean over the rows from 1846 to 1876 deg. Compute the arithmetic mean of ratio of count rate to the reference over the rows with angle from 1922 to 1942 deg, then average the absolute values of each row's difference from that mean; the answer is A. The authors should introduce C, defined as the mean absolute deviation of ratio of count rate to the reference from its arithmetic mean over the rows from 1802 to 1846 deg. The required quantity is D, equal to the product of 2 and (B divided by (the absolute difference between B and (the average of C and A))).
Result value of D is 5.7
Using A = 0.14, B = 0.207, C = 0.13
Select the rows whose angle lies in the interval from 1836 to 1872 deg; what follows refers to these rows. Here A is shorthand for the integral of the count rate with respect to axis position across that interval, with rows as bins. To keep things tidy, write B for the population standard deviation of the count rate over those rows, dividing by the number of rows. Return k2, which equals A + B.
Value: 189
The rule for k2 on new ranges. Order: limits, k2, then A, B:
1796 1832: 346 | 346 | 0.29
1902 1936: 305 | 304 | 0.71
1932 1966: 281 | 280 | 0.83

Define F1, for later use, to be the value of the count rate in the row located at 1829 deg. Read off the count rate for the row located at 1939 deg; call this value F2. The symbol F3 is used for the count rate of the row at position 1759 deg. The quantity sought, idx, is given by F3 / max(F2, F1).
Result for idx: 1.0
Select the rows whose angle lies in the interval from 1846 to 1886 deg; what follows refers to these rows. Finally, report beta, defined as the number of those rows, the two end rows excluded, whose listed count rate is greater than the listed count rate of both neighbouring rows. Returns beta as 1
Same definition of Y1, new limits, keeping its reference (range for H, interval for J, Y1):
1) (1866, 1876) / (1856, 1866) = 0.64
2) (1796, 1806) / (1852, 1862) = 0.42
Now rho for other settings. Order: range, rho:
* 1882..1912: -0.97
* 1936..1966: -0.92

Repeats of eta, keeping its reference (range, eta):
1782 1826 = 0.3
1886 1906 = 0.4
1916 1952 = 0.9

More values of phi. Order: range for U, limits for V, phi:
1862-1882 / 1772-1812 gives 7.6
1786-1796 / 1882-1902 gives 9.3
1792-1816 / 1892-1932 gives 9.2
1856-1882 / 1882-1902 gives 6.9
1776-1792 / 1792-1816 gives 9.4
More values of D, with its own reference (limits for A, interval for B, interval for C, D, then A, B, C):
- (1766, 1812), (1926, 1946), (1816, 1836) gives 3.1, 0.04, 0.094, 0.03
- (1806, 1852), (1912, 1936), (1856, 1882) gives 1.0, 0.22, 0.069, 0.19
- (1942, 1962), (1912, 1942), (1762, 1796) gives 4.0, 0.05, 0.102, 0.05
